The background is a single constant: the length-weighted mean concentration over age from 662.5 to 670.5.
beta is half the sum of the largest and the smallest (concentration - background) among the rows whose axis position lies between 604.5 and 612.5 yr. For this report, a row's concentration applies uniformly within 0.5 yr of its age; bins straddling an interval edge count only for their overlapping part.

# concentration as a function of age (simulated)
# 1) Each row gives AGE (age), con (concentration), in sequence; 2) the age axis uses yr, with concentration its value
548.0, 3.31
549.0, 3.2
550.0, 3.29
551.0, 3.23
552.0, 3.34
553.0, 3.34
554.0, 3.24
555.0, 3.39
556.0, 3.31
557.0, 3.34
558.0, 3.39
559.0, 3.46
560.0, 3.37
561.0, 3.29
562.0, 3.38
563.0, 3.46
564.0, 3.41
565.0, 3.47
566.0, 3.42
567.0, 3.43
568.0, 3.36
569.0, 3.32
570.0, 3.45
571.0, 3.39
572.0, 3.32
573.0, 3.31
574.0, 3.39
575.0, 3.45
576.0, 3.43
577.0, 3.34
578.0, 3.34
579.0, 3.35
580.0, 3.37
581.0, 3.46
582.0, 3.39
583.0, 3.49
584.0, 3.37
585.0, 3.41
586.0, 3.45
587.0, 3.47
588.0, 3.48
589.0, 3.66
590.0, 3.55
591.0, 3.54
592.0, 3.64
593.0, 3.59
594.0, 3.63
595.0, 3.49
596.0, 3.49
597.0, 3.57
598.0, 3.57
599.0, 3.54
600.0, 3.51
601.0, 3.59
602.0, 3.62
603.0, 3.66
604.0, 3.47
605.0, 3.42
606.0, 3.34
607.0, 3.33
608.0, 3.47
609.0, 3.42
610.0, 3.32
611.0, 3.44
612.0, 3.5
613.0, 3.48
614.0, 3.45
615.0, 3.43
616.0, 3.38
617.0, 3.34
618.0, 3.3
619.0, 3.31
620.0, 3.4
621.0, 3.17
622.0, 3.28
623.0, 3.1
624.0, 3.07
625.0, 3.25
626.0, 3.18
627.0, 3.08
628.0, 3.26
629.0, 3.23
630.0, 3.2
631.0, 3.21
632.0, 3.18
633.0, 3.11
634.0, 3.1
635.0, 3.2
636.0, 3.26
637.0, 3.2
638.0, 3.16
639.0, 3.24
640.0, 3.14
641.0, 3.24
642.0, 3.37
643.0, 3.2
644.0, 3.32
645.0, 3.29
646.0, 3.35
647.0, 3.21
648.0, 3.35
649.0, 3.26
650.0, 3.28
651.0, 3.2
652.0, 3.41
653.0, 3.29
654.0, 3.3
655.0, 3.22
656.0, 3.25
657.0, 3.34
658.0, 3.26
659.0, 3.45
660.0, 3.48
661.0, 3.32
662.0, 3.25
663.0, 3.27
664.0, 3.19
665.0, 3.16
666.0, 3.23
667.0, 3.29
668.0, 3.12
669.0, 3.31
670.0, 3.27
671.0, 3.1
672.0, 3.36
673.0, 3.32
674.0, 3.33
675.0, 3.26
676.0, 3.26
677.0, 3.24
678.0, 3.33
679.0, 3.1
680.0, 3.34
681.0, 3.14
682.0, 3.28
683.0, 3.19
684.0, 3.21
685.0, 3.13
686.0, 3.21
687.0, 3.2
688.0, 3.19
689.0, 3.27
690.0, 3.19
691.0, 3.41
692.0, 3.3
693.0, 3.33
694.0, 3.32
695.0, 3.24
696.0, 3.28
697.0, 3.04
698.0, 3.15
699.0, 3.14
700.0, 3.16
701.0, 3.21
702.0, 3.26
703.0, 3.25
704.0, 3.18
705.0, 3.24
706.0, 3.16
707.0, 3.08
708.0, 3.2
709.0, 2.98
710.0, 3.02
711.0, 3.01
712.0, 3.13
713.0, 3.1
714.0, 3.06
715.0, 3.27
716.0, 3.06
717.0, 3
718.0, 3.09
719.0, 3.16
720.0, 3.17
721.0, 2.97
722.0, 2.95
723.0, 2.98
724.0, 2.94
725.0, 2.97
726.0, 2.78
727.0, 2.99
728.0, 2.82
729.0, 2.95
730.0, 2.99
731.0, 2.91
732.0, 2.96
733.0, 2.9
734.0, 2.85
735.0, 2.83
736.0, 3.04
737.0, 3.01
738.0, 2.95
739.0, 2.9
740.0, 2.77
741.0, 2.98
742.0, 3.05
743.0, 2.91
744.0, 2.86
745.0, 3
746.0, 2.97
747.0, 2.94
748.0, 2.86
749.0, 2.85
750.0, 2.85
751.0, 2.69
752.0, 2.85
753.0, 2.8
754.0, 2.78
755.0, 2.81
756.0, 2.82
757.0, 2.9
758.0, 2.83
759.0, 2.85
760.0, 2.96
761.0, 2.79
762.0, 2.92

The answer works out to 0.18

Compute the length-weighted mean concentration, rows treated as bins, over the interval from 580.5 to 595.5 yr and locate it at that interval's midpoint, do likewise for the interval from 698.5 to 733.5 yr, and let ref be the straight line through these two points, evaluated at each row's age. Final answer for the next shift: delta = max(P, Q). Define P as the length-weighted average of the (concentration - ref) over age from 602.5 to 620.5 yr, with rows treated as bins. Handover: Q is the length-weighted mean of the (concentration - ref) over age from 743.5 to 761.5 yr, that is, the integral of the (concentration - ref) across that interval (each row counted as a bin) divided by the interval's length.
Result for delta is -0.01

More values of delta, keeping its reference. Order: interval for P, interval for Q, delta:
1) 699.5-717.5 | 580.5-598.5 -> 0.05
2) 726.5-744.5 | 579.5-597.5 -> 0.00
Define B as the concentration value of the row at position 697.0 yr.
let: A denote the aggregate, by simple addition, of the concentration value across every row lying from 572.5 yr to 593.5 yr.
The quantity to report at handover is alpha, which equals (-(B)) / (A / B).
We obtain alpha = -0.13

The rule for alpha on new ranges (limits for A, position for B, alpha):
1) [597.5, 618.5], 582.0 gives -0.16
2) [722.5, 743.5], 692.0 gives -0.18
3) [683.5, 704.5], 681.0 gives -0.15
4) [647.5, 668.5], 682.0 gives -0.16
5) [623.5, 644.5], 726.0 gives -0.12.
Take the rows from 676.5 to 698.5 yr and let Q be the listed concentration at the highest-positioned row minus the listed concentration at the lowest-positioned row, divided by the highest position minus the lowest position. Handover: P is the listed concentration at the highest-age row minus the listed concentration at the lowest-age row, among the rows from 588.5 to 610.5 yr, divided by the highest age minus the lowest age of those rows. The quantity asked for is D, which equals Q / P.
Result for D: 0.3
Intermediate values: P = -0.016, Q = -0.004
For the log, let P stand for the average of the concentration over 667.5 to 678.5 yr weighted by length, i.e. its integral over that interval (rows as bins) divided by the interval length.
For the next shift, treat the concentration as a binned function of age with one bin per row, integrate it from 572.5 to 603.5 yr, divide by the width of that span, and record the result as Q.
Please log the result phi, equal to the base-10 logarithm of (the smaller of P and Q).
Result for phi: 0.514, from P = 3.26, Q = 3.5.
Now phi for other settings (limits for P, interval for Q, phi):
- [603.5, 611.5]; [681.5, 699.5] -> 0.509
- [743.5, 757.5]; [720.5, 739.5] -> 0.456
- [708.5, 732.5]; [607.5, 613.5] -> 0.479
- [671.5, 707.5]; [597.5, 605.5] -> 0.509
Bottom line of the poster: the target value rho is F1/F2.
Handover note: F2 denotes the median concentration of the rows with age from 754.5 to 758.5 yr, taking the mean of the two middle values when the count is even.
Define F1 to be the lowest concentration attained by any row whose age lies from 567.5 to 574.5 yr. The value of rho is 1.17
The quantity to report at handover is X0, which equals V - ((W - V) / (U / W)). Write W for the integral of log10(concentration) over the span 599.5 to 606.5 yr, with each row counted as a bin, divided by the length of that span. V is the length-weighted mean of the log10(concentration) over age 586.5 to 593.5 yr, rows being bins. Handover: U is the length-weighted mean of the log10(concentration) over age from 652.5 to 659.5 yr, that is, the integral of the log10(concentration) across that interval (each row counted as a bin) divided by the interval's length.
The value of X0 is 0.56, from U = 0.519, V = 0.55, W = 0.546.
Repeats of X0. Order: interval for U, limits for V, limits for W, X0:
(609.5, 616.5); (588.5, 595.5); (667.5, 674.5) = 0.59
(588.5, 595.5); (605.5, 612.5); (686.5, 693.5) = 0.55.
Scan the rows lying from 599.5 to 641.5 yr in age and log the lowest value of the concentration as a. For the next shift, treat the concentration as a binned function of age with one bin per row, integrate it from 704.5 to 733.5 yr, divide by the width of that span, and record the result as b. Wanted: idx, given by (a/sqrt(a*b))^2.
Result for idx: 1.01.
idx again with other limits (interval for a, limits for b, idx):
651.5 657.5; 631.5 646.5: 1.00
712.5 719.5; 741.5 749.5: 1.02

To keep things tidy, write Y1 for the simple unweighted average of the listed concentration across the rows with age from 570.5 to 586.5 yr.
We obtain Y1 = 3.4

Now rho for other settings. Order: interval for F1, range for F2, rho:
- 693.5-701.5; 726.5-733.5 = 1.03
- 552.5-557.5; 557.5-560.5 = 0.96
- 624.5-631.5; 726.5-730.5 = 1.04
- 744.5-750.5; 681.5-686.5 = 0.89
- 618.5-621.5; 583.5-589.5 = 0.92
